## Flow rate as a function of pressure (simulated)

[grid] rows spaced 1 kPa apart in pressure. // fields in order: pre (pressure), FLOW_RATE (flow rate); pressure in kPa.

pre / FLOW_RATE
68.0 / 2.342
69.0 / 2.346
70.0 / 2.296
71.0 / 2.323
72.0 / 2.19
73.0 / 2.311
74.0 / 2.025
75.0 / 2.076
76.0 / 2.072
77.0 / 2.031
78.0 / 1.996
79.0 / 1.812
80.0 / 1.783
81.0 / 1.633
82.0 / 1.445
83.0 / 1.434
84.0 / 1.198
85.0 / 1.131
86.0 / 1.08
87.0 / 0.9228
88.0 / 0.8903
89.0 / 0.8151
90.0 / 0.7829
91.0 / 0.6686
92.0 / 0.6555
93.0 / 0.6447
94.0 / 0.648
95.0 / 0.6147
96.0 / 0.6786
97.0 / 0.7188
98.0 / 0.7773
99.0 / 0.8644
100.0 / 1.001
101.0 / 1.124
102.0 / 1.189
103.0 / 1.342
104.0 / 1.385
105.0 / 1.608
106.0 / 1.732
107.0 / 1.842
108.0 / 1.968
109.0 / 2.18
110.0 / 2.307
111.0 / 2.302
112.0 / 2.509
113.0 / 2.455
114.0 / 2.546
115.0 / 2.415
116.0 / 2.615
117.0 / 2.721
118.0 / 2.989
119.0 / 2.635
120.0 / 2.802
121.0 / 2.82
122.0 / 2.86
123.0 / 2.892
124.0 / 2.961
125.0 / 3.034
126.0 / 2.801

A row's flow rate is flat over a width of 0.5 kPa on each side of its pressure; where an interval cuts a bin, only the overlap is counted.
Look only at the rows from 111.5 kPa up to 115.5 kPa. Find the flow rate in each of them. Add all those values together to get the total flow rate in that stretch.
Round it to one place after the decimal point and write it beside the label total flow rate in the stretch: 9.9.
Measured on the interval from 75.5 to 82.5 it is 12.8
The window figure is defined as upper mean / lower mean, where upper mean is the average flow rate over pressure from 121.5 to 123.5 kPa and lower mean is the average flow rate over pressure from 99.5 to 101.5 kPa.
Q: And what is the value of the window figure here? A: 2.7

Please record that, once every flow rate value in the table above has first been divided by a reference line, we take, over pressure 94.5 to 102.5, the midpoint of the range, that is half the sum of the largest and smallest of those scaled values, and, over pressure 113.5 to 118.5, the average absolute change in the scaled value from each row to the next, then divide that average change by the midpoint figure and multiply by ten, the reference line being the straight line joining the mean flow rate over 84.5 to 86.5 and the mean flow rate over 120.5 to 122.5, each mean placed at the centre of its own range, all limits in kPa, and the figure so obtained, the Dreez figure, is 1.15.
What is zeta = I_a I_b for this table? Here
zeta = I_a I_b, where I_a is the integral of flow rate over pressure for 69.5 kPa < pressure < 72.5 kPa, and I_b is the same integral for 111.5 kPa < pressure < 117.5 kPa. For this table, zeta 104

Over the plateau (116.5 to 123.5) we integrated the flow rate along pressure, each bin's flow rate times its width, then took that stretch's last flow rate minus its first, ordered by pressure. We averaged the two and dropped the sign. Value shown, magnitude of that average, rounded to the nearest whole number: 10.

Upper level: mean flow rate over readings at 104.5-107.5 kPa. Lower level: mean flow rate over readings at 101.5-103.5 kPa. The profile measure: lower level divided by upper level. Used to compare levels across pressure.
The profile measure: 0.7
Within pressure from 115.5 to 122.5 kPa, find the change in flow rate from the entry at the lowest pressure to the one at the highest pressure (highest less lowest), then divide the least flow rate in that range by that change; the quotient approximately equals 11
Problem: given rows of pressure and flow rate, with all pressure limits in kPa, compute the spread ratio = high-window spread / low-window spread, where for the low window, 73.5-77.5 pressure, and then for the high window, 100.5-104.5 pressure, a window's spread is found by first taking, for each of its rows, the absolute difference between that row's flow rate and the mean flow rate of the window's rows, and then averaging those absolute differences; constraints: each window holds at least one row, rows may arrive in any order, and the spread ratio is 4.5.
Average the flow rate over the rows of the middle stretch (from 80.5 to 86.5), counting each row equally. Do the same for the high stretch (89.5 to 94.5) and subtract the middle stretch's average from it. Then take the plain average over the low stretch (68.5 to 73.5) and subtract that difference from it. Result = 2.9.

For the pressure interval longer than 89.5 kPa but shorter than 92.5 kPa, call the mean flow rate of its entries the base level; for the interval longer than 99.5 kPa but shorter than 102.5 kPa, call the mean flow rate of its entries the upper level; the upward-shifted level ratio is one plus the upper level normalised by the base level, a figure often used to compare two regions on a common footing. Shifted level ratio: 2.6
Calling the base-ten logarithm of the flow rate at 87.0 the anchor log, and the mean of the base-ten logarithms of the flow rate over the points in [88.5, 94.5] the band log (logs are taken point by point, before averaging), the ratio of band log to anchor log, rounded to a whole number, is 4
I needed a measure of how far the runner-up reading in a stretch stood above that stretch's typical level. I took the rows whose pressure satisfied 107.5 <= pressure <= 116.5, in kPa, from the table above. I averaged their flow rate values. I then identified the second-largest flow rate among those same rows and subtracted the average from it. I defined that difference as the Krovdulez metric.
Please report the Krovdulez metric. 0.18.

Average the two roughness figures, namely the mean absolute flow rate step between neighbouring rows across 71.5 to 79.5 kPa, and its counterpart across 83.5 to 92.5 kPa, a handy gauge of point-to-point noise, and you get 0.085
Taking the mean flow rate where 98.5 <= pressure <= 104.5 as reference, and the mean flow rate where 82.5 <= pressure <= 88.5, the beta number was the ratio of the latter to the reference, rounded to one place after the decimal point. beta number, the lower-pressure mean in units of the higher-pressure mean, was 1.0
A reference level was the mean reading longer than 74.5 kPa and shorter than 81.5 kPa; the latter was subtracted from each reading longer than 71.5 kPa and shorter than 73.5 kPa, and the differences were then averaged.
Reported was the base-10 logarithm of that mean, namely -0.47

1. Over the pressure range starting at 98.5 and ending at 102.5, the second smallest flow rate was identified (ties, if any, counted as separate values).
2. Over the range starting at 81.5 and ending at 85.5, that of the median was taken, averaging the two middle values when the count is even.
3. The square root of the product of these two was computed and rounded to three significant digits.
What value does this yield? 1.15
